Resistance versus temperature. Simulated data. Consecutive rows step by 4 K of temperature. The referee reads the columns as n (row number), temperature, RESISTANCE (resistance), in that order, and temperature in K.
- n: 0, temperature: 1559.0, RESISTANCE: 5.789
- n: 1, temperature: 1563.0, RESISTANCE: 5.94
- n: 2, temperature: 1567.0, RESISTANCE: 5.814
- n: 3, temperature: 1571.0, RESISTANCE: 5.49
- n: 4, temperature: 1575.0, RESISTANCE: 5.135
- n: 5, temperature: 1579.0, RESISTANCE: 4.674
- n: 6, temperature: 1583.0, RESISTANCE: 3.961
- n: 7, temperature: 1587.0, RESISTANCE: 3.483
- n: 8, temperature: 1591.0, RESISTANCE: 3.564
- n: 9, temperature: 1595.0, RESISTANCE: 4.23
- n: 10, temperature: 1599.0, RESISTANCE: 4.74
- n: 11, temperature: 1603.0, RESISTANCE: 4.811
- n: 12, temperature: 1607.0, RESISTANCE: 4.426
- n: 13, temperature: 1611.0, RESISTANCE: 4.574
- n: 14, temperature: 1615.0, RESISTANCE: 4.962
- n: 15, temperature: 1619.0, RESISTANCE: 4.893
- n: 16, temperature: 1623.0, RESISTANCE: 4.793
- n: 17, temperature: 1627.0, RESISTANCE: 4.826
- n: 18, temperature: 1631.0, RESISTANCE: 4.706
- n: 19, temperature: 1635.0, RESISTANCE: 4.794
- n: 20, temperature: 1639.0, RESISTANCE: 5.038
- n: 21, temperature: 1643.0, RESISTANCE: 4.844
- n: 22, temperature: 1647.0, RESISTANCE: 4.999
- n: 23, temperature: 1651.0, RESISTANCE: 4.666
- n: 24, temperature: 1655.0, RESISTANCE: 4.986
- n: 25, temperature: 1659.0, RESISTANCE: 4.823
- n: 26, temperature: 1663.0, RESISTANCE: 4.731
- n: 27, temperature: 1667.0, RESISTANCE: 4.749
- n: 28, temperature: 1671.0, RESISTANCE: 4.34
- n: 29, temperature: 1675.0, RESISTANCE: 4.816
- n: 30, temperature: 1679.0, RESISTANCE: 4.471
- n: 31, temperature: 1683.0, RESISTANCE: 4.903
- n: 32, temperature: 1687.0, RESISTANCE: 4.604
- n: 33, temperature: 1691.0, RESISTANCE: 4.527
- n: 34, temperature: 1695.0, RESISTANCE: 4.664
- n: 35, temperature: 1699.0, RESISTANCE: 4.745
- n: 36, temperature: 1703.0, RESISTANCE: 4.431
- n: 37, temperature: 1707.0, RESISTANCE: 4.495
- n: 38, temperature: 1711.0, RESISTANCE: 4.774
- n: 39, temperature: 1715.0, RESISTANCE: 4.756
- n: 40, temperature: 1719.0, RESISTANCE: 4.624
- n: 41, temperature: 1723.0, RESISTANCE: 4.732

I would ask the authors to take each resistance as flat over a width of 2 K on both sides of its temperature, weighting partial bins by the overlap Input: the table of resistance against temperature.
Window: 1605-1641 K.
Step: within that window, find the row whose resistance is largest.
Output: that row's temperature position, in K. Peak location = 1639.0 K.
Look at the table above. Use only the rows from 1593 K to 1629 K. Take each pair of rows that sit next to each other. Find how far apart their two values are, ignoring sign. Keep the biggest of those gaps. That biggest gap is 0.5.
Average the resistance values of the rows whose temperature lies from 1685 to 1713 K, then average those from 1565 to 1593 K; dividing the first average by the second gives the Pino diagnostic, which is 1.004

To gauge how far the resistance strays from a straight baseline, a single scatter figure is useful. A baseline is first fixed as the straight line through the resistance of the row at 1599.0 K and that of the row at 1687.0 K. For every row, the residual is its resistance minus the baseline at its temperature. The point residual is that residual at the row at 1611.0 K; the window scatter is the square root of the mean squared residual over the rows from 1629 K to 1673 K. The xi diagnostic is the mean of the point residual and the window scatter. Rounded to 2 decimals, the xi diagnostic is 0.04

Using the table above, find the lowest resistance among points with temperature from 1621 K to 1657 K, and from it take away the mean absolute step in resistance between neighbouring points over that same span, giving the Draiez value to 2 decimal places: 4.48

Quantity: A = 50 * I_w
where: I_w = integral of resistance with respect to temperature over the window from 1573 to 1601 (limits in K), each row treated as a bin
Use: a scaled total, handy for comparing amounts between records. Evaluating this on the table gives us 5957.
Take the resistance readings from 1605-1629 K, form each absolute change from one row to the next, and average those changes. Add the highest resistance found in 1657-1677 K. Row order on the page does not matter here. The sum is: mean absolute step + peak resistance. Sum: 5.0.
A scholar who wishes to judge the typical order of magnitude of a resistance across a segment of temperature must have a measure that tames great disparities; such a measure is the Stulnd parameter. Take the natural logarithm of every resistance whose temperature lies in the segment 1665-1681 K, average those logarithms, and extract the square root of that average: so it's 1.23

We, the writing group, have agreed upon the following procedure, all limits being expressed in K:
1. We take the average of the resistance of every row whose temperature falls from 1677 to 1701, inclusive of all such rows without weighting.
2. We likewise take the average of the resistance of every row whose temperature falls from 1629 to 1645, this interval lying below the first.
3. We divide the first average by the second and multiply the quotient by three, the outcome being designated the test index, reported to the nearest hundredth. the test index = 2.88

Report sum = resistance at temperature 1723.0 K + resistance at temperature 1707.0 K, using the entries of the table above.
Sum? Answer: 9.2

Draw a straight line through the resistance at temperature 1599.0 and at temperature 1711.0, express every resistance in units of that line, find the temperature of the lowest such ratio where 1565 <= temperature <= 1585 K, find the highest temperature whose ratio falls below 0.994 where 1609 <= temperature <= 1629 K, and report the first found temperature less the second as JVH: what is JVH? -28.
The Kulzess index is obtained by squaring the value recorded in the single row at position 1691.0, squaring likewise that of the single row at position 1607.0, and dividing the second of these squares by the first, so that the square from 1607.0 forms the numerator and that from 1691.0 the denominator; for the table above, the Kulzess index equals 0.96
